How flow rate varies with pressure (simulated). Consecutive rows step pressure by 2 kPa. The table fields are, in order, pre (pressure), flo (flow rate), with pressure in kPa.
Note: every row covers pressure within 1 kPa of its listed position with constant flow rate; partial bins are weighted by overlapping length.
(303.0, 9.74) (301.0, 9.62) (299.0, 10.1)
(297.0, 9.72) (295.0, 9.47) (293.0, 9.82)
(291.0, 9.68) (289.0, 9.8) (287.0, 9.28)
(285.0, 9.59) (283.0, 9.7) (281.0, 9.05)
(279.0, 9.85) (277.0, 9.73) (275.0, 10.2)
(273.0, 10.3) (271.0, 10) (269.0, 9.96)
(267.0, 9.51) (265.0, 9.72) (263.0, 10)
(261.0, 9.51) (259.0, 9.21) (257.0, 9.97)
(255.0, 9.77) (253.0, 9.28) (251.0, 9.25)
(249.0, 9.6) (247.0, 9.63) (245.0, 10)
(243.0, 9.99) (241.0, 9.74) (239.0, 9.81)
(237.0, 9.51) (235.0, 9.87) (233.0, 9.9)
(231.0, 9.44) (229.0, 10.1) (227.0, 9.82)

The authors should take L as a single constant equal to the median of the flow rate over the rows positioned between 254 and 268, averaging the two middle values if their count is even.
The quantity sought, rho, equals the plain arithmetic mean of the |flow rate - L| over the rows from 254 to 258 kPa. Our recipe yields 0.15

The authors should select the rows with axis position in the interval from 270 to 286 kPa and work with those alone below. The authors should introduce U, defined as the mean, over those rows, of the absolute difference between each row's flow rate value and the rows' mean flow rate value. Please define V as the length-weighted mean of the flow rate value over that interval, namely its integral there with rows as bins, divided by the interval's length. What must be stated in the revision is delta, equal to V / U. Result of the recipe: 34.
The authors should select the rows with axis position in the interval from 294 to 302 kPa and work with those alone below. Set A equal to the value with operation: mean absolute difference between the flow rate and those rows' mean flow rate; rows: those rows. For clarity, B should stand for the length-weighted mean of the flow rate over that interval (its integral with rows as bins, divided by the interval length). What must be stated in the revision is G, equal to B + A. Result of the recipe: 9.9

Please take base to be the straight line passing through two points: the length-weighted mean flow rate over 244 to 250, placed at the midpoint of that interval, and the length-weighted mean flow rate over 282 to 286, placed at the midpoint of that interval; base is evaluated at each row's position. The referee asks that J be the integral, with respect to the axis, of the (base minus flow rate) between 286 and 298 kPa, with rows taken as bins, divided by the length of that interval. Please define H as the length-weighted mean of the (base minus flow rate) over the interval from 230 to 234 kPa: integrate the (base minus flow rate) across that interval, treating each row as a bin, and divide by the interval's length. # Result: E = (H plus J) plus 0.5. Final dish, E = 0.61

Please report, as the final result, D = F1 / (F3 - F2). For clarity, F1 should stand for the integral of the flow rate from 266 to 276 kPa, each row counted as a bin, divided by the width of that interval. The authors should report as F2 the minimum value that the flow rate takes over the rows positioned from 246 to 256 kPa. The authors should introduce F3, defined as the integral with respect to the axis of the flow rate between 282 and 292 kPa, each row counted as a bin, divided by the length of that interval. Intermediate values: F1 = 10.0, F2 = 9.25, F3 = 9.61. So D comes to 28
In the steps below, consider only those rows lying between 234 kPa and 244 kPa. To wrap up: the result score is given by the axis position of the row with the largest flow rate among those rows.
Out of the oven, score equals 243.0 kPa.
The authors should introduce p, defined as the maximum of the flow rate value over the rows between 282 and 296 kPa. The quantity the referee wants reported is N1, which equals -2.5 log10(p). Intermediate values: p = 9.82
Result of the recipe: -2.48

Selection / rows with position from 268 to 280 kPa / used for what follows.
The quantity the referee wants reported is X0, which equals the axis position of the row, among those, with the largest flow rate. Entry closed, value 273.0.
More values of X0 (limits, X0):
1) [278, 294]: 279.0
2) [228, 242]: 229.0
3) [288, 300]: 299.0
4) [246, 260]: 257.0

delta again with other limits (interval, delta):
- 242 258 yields 39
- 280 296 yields 45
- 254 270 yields 44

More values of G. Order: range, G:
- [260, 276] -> 10.1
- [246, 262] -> 9.7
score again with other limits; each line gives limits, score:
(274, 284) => 275.0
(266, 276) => 273.0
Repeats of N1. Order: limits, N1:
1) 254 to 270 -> -2.50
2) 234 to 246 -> -2.50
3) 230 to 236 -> -2.49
